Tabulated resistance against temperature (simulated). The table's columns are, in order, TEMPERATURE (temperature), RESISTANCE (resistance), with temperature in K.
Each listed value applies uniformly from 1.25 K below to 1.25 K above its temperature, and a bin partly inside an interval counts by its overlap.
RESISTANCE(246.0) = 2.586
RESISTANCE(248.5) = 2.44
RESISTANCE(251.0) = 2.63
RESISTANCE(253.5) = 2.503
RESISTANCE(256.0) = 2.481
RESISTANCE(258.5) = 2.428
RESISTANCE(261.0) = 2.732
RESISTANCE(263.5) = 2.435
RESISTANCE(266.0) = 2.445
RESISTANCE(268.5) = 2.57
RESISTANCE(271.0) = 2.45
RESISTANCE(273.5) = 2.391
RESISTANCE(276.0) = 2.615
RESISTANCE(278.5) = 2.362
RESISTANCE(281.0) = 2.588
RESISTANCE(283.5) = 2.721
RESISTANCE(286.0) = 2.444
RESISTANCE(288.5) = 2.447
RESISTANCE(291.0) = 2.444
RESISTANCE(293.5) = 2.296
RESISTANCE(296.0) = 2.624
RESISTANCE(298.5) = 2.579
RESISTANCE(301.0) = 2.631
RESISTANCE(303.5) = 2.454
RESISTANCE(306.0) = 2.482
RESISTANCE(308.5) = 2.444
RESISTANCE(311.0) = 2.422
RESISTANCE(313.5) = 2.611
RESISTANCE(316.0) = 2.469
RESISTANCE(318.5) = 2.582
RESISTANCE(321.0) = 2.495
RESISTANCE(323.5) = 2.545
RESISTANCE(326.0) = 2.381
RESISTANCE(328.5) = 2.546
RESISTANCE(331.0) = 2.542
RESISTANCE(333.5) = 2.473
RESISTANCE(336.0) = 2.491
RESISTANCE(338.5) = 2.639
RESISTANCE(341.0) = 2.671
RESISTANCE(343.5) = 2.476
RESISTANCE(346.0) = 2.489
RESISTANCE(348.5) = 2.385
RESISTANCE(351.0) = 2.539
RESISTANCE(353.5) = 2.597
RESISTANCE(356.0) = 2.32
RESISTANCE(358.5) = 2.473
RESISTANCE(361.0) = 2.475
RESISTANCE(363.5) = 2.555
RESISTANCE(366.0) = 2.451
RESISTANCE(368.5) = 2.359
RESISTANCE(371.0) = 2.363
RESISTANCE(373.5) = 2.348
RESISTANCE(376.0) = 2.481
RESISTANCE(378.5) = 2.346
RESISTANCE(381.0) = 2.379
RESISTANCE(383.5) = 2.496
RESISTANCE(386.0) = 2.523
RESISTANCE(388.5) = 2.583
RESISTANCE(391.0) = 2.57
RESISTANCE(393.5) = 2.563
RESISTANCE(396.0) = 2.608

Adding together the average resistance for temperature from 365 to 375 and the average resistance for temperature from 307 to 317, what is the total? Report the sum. 4.87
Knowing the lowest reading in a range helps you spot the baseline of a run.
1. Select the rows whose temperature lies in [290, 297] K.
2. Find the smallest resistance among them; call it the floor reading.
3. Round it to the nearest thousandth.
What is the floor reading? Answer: 2.296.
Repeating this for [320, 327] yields 2.381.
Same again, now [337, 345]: 2.476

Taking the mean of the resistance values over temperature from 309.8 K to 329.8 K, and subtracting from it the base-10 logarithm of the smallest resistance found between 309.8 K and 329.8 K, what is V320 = 2.13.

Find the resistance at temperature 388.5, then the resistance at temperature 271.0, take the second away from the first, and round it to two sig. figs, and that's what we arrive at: 0.13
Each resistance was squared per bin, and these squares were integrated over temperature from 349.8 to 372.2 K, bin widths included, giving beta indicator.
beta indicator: 136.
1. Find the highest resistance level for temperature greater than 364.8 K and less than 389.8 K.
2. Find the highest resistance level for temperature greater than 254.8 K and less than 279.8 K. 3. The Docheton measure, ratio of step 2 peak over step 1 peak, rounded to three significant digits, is 1.06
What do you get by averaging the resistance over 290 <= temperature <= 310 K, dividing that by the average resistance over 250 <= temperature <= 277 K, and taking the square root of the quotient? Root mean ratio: 1.00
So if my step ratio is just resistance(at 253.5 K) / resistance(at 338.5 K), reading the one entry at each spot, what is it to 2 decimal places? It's 0.95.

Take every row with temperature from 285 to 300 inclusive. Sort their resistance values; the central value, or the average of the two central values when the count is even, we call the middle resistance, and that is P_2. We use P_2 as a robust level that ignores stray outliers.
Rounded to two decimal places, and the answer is 2.45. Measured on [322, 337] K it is 2.52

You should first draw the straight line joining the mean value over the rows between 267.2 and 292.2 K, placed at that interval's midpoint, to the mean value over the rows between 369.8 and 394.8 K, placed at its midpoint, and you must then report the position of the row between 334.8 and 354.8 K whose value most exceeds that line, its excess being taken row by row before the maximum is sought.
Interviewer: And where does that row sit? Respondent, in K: 341.0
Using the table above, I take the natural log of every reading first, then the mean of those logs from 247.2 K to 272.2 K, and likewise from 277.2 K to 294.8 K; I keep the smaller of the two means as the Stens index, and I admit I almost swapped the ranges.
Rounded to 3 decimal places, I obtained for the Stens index 0.904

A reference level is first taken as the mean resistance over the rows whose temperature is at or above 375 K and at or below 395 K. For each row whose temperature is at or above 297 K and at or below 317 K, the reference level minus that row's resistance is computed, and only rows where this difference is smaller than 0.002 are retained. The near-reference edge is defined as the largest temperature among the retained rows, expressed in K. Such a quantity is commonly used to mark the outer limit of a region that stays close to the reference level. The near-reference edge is 313.5 K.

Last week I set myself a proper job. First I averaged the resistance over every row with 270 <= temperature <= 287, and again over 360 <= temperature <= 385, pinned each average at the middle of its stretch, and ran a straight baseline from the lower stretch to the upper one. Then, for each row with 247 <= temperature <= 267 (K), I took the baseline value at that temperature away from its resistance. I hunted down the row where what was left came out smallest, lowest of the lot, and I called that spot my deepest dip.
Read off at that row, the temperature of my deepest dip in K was 258.5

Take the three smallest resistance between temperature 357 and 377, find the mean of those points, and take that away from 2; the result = -0.36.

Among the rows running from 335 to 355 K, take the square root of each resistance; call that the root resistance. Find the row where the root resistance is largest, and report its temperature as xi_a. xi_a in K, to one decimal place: 341.0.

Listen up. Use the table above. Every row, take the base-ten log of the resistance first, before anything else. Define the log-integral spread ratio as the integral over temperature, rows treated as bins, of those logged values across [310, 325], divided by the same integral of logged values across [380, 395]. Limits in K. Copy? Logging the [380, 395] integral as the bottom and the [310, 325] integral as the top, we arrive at 1.00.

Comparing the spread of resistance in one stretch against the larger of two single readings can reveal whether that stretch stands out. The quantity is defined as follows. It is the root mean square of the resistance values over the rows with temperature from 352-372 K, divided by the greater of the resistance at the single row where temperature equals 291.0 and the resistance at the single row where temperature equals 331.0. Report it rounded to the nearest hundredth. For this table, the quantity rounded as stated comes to 0.96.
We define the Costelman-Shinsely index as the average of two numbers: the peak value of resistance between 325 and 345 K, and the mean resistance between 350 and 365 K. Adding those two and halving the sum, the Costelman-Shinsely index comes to 2.58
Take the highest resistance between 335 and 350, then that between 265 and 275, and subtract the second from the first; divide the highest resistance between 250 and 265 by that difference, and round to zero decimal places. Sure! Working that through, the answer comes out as 27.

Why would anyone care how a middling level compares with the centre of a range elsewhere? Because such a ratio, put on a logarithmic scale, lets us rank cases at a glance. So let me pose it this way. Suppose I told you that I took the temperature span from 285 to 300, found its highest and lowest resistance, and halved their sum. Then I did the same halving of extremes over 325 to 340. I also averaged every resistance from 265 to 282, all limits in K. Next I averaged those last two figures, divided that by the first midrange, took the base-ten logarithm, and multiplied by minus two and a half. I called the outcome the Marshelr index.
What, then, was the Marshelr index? -0.017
